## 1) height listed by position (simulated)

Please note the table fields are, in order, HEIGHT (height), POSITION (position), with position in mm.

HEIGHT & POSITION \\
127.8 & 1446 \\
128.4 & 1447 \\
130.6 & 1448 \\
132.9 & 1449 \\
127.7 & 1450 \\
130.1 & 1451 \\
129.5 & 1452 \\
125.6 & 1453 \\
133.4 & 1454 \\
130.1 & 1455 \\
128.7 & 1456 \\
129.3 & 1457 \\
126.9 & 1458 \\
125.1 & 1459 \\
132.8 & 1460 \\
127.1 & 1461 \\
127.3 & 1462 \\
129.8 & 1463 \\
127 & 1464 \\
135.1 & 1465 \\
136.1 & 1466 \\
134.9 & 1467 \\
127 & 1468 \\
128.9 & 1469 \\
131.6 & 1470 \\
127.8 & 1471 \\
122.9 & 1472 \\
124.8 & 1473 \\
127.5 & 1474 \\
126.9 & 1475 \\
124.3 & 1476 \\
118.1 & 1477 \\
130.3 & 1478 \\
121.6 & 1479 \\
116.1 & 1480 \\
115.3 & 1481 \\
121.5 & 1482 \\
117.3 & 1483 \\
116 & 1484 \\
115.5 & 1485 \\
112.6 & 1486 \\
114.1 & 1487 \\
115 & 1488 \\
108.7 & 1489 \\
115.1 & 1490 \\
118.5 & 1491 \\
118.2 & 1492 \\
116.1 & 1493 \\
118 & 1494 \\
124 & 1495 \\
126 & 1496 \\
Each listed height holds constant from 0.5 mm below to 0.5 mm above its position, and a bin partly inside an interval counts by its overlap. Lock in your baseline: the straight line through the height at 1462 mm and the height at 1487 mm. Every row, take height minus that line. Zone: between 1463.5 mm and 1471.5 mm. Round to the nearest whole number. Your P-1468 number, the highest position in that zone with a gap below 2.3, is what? 1464 mm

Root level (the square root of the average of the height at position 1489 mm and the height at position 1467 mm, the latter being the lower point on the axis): 11.04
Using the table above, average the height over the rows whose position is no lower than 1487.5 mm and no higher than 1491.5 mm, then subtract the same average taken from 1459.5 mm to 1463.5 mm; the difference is -15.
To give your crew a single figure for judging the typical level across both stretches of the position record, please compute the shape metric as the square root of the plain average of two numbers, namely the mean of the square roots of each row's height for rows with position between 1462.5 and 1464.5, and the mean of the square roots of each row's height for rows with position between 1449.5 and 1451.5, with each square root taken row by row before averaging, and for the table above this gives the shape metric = 3.368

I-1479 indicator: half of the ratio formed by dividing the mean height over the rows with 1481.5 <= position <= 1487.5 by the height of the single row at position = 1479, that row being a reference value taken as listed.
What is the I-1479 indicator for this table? 0.478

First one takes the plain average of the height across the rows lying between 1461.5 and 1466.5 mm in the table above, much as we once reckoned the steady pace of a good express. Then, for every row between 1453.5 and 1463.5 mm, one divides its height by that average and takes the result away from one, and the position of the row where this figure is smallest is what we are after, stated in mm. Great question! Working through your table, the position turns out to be 1454 mm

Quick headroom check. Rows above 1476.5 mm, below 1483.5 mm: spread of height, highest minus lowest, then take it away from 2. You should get -13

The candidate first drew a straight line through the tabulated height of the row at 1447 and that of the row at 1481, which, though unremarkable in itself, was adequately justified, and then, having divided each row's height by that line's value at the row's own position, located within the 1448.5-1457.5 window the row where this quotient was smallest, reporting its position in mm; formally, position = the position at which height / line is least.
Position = 1453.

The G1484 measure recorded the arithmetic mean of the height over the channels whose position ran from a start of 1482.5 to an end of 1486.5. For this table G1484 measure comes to 115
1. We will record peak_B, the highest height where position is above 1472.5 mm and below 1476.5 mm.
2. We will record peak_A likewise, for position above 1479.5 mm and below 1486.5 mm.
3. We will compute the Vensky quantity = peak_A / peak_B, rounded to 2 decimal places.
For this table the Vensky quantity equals 0.95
